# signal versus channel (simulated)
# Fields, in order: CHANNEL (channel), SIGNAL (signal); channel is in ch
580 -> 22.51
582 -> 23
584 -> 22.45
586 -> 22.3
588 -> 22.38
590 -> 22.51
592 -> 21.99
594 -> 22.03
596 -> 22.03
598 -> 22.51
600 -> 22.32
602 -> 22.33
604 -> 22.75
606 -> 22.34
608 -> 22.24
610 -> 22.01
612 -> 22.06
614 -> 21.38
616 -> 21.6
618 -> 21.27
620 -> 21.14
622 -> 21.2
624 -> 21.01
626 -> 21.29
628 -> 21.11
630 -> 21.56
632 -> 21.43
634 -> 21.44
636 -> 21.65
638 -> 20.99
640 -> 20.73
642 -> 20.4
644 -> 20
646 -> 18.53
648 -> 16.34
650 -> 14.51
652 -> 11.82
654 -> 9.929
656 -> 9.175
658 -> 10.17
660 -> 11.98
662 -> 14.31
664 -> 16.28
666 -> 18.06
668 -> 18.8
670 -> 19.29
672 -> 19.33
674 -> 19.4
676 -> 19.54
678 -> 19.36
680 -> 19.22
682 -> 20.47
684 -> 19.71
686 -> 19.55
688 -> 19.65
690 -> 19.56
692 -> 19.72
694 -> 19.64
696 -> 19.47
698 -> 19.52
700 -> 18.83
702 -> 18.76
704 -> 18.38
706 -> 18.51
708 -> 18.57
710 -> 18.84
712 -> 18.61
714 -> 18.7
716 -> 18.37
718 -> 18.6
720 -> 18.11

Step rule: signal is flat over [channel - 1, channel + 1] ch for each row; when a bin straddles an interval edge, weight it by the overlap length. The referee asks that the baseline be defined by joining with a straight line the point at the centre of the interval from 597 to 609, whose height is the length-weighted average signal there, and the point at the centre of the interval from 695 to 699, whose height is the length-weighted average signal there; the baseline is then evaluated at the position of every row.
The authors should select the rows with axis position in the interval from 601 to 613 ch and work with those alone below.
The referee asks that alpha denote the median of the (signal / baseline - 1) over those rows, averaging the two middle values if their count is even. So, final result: -0.002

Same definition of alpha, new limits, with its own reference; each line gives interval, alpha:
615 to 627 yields -0.030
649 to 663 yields -0.434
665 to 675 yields -0.051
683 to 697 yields -0.006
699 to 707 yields -0.033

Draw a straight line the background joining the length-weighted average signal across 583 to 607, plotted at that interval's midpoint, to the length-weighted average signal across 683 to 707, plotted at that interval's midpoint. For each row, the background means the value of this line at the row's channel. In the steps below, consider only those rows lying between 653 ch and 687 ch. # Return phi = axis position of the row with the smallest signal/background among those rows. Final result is 656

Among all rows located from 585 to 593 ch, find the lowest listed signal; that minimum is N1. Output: 21.99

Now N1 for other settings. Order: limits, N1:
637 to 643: 20.4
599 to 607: 22.32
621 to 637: 21.01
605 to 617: 21.38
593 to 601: 22.03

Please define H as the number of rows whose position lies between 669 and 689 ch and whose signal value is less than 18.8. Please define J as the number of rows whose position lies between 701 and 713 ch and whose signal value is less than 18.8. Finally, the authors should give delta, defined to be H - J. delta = -5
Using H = 0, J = 5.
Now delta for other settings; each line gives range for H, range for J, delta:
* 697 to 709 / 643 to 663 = -5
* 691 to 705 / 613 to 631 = 2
